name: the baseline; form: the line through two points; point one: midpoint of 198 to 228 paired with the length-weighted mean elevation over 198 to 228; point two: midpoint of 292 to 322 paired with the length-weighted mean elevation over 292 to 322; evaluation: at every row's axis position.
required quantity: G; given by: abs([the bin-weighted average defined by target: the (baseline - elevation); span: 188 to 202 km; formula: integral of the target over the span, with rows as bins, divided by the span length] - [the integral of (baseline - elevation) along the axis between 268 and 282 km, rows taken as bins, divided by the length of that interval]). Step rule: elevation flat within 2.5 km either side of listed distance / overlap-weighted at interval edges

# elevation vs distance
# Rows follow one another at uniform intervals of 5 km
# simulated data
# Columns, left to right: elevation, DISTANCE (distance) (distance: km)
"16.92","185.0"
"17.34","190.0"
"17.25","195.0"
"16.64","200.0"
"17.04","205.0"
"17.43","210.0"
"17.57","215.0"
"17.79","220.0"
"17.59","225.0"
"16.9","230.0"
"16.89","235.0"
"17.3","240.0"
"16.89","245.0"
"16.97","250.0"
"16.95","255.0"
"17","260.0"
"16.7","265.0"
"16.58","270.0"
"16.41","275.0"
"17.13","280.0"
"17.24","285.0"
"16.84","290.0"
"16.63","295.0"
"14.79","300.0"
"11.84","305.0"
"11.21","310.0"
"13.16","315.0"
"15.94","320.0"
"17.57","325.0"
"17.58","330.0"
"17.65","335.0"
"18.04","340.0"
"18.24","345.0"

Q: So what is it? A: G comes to 2.5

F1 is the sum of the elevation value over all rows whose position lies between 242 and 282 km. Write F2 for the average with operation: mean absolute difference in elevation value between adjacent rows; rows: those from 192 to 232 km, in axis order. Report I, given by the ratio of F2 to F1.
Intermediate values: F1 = 135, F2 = 0.38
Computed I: 0.003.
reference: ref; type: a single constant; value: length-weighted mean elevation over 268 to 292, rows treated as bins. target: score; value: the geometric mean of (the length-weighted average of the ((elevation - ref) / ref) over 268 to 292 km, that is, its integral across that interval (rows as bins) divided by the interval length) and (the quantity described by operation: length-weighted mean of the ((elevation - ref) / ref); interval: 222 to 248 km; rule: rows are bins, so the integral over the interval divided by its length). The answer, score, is 0.000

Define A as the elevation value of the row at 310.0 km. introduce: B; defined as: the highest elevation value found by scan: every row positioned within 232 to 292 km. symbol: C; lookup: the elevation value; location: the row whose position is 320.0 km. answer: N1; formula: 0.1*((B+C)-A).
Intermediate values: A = 11.21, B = 17.3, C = 15.94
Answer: 2.20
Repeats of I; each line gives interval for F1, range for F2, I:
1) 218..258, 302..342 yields 0.008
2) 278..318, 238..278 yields 0.001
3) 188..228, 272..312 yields 0.007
